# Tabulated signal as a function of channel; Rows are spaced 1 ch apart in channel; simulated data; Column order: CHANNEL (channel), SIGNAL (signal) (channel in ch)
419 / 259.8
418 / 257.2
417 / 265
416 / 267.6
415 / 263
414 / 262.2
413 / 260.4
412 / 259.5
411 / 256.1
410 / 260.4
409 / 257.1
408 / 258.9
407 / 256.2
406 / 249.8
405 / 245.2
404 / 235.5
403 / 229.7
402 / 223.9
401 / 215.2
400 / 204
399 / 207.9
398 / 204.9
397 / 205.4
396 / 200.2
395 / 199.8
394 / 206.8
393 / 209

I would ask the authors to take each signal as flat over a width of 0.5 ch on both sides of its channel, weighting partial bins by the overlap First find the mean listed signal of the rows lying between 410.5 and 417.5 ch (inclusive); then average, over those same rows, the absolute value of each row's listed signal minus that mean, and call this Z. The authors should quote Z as 2.8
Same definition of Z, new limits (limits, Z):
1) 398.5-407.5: 15.1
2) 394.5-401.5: 3.6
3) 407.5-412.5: 1.4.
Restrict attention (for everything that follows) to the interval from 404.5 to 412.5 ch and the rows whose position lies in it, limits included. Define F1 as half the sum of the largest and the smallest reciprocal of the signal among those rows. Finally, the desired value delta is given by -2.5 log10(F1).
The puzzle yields 6.006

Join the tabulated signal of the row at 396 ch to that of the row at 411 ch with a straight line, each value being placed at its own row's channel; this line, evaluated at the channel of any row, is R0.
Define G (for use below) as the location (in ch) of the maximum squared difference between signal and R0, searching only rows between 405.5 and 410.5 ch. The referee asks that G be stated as 407 ch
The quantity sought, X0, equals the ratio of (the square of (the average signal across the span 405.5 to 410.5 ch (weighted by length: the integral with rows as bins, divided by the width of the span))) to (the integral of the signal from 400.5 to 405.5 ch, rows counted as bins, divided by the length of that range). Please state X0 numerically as 286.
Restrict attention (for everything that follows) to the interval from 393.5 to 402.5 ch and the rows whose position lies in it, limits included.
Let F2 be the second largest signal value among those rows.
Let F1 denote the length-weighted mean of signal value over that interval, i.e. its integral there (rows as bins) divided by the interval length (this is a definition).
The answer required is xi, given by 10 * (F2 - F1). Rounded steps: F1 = 208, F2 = 215.2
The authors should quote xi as 76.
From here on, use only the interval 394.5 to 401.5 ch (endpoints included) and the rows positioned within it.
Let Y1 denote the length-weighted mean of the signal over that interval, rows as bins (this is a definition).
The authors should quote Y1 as 205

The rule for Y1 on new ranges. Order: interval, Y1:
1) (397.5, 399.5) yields 206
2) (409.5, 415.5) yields 260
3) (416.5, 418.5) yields 261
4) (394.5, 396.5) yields 200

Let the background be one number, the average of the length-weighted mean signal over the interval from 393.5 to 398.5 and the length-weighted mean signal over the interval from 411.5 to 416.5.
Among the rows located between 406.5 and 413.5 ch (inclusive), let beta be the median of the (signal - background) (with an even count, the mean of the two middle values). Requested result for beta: 26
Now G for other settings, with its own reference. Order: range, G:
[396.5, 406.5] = 406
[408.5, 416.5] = 409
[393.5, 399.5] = 394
